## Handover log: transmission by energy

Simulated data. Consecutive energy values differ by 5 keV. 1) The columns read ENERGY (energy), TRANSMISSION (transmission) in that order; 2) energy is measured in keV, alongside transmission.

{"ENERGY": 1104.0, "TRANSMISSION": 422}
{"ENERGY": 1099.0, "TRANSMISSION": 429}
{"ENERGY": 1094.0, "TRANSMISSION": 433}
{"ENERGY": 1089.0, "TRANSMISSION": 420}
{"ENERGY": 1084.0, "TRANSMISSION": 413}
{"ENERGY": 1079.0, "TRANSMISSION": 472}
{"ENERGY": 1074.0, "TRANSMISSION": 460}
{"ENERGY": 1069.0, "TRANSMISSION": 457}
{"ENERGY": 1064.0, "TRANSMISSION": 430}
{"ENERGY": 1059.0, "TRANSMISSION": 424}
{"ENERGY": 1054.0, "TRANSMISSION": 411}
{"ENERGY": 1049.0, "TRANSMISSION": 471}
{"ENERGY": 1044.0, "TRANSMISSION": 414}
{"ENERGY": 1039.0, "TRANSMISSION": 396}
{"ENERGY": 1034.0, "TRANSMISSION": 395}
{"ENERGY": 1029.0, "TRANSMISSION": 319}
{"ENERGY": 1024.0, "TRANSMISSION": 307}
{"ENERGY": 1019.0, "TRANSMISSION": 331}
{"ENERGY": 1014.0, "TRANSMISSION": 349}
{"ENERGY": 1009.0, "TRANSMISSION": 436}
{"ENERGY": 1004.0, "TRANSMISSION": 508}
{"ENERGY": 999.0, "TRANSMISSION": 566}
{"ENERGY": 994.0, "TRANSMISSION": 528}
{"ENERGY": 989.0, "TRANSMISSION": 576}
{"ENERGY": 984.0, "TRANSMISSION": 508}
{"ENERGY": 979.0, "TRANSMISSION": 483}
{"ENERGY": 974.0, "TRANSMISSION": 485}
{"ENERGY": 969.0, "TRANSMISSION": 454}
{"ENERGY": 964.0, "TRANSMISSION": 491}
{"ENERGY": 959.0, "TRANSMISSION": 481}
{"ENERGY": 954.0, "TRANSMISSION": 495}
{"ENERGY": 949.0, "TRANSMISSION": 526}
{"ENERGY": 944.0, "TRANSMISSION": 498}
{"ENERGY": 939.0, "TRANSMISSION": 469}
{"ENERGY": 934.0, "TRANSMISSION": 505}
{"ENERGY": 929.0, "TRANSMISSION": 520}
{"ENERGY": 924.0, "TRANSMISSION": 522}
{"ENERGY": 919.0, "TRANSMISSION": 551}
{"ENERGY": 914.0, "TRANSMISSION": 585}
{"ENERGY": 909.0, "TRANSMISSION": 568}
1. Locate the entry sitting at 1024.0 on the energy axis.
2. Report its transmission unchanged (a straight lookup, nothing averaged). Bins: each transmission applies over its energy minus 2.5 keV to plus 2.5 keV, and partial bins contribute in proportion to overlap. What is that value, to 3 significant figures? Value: 307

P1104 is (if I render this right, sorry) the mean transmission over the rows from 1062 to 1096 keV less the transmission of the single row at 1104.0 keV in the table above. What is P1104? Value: 19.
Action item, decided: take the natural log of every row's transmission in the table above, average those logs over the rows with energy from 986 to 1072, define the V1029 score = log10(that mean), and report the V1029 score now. 0.782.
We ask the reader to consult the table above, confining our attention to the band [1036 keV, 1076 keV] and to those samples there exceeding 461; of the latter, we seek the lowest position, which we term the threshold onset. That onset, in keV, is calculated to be 1049.0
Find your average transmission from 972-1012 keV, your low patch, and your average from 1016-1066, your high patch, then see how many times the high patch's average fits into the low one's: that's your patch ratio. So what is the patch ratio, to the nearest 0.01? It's 1.31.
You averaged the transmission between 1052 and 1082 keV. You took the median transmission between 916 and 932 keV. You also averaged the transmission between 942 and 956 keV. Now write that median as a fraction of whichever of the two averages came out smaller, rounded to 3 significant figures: 1.18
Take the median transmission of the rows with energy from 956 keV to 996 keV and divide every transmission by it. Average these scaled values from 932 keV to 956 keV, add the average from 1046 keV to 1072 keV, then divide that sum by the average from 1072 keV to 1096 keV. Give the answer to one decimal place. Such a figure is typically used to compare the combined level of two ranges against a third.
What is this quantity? 2.1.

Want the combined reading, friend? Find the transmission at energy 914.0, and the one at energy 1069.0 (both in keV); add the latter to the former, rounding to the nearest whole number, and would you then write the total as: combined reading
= 1042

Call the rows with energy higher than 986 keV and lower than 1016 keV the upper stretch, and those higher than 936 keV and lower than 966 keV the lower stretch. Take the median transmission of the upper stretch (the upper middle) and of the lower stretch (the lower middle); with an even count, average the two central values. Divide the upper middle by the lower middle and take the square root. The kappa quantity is 1.03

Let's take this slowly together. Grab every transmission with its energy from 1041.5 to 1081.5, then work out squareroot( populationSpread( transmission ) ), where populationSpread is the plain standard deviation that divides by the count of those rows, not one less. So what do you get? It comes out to 4.9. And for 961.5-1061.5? 8.7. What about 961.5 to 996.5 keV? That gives 6.0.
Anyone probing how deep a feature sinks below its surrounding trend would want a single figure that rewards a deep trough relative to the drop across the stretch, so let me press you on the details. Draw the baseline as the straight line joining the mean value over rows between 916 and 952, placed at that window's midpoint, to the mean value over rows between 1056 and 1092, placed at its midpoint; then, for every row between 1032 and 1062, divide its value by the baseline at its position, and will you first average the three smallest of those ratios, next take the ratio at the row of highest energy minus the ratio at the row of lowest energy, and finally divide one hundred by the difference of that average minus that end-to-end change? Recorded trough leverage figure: 127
